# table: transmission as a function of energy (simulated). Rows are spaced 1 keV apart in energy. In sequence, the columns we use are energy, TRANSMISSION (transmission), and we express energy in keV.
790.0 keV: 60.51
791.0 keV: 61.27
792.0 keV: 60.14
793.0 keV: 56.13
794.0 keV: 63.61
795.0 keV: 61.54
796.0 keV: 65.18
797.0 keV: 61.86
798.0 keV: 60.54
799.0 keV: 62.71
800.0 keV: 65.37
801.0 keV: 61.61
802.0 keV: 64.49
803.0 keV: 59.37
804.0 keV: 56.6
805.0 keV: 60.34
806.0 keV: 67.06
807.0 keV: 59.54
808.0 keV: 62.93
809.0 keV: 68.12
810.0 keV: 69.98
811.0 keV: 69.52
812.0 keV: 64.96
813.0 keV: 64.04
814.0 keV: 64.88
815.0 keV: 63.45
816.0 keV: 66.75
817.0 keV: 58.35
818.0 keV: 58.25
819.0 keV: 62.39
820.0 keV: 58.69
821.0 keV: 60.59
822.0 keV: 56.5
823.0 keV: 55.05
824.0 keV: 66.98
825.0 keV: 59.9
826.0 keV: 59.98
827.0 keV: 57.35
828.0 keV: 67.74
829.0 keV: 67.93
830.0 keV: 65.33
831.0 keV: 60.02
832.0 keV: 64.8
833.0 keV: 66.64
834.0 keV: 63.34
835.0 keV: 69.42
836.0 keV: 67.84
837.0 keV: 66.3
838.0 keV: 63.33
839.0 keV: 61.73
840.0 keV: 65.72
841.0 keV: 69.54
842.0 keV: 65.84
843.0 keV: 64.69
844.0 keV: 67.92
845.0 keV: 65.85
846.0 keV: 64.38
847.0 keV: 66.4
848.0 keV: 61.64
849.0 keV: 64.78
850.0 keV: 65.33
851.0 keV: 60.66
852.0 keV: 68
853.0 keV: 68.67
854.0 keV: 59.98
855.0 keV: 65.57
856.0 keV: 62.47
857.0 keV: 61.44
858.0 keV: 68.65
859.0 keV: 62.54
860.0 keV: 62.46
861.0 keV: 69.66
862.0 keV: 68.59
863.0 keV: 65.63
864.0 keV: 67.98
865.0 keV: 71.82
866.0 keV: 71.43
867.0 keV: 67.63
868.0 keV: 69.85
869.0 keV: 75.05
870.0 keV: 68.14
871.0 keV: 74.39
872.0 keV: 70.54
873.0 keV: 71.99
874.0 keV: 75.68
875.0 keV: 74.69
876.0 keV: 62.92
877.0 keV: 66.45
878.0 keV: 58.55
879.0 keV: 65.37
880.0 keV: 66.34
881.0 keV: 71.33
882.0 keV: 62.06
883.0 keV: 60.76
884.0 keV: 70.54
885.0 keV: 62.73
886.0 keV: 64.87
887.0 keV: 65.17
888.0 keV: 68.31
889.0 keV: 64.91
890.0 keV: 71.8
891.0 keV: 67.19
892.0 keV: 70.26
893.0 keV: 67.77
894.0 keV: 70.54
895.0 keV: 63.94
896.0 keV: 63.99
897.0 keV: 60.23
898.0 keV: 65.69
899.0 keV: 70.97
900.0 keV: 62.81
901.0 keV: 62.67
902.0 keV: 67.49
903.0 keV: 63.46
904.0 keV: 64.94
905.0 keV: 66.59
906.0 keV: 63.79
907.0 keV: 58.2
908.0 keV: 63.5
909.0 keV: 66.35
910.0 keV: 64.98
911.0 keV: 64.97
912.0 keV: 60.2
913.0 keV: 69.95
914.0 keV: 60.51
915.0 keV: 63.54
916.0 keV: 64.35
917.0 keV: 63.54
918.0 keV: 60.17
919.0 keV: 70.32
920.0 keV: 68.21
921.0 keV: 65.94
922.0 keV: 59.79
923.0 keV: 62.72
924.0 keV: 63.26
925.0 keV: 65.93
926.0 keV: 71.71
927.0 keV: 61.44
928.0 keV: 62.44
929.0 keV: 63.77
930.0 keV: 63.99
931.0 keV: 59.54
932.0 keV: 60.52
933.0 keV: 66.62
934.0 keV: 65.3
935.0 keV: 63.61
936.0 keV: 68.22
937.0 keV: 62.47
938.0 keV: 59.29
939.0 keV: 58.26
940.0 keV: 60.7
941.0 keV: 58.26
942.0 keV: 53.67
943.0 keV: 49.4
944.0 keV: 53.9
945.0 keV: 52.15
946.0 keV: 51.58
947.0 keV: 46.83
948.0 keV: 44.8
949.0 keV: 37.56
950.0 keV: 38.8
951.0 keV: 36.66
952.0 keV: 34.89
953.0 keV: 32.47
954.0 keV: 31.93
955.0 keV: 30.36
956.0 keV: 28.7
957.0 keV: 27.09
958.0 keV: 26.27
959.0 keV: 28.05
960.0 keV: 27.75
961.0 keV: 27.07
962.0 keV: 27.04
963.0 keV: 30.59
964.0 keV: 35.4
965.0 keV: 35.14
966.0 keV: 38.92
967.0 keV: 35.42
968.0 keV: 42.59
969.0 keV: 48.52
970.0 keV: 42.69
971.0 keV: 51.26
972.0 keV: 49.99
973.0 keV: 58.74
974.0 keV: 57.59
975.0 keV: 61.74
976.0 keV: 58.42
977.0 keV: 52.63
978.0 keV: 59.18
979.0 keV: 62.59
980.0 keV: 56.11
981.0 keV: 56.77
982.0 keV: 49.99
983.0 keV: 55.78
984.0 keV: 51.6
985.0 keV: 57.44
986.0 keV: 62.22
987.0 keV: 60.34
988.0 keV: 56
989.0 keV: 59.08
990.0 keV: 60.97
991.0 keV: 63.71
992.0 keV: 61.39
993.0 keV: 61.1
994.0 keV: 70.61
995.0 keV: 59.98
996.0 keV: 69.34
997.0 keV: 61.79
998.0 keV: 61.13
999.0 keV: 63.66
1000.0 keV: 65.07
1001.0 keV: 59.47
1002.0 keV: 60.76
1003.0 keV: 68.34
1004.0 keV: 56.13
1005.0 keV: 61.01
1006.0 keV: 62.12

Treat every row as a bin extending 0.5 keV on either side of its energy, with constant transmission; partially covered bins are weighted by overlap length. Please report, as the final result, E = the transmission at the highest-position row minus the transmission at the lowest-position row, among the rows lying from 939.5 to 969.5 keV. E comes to -12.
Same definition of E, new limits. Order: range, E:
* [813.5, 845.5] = 1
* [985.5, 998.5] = -1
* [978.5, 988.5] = -7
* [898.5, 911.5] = -6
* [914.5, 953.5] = -31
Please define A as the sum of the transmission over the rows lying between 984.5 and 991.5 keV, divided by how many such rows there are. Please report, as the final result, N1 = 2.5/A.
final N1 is 0.0417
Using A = 60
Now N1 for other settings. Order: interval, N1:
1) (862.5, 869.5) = 0.0358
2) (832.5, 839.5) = 0.0382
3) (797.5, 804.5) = 0.0406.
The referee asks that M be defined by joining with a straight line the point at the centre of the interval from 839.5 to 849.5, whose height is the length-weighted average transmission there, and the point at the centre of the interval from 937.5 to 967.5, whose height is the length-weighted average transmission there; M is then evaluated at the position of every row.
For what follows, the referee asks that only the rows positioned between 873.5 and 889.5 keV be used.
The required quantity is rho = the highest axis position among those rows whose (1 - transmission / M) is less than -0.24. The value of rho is 884.0 keV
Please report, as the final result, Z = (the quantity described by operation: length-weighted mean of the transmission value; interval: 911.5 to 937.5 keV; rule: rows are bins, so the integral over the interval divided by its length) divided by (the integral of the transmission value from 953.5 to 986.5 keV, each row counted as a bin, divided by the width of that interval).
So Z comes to 1.44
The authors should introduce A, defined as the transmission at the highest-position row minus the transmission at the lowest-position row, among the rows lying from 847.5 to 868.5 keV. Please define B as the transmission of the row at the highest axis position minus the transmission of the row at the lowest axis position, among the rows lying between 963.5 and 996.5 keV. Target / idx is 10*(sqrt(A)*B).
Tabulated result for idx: 972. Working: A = 8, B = 34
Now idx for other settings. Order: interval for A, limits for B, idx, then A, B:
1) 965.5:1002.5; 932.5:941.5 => -391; 22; -8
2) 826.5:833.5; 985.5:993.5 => -34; 9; -1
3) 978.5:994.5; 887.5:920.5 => -3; 8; 0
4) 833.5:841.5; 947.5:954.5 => -320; 6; -13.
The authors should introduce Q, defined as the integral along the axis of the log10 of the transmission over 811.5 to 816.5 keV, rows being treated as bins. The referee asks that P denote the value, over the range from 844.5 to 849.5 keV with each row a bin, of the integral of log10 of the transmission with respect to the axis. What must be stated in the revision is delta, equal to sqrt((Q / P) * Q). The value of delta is 3.01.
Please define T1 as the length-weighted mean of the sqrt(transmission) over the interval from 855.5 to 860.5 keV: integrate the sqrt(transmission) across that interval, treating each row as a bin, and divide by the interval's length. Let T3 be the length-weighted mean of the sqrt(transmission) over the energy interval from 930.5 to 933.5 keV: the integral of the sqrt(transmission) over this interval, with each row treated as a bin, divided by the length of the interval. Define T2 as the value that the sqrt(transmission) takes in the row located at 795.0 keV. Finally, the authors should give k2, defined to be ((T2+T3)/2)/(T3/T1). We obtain 7.9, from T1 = 7.97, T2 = 7.8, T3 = 7.89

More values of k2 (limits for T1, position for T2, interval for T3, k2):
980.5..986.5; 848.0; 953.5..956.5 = 9.0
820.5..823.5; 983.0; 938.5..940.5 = 7.5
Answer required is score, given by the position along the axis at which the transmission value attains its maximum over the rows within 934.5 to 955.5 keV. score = 936.0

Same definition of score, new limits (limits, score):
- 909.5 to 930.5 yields 926.0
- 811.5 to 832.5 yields 829.0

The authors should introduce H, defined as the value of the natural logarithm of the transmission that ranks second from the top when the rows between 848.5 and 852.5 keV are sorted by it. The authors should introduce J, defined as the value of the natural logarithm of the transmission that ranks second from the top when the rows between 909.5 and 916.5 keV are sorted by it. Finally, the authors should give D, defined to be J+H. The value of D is 8.35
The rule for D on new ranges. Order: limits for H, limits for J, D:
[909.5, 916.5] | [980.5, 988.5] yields 8.27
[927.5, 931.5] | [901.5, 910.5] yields 8.35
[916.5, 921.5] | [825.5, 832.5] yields 8.44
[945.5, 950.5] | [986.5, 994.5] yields 8.00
